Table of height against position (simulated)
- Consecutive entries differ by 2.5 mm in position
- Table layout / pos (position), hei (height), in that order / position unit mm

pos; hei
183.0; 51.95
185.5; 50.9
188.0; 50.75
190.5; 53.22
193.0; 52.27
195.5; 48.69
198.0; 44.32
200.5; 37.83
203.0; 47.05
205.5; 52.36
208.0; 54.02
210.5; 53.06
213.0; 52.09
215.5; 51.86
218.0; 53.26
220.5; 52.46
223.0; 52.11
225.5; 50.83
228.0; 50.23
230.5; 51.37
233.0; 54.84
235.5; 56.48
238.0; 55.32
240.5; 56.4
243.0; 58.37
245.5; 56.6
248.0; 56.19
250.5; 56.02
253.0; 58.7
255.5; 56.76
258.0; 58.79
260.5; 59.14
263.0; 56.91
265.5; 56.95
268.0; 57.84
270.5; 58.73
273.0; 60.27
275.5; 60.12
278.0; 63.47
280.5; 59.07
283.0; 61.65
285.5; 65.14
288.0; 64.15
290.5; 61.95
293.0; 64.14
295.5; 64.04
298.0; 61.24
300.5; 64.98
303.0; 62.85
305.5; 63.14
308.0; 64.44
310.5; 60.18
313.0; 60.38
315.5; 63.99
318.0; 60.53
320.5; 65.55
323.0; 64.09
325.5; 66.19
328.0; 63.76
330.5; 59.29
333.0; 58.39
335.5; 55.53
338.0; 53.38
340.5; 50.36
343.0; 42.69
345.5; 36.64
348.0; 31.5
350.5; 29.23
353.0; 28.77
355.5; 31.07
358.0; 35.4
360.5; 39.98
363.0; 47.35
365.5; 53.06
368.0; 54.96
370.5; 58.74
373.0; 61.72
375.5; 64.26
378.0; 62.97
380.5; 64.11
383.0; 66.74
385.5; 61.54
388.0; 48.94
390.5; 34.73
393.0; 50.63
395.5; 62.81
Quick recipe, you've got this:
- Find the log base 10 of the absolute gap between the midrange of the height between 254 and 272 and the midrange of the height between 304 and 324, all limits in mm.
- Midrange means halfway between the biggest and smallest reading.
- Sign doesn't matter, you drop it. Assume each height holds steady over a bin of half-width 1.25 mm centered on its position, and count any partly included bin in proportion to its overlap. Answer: 0.7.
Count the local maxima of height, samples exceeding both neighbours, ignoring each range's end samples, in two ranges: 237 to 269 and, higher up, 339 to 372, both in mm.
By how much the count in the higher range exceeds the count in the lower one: -3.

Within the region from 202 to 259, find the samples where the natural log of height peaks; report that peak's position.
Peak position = 258.0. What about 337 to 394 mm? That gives 383.0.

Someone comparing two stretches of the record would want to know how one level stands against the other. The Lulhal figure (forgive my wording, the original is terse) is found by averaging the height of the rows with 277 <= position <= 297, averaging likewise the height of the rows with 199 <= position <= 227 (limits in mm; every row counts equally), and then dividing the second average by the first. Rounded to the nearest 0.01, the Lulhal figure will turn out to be 0.80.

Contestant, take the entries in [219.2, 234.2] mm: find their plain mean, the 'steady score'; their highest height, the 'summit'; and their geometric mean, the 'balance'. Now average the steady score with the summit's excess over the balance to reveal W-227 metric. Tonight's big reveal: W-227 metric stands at 27.4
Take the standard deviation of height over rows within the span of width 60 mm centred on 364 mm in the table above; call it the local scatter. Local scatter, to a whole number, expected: 12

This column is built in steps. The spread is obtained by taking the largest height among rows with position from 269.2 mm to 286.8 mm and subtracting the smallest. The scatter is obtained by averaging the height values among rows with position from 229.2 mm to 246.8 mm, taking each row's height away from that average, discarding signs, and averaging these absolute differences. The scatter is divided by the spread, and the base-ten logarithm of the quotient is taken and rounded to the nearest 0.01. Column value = -0.62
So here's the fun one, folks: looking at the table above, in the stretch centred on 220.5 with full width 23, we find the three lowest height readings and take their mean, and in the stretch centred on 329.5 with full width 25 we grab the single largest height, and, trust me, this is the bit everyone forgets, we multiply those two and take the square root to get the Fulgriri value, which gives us 58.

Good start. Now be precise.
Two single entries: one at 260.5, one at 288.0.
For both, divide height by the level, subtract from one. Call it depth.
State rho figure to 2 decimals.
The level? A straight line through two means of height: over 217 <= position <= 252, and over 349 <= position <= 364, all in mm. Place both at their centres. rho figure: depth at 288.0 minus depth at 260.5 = -0.22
